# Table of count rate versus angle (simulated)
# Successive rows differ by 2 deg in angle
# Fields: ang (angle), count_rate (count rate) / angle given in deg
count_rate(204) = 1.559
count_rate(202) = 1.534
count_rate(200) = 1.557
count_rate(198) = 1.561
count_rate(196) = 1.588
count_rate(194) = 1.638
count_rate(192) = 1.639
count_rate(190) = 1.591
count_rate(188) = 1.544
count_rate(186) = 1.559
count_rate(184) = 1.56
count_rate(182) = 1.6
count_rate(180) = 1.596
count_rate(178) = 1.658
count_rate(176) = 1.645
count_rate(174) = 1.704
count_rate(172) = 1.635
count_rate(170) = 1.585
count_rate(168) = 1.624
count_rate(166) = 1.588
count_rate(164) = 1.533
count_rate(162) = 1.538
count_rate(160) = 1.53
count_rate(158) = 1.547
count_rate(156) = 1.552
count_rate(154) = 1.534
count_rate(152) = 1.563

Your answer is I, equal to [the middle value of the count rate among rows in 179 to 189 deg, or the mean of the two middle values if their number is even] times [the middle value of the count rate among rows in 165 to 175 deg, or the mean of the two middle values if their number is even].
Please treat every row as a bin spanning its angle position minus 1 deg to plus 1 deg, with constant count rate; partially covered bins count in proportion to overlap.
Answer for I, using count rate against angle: 2.53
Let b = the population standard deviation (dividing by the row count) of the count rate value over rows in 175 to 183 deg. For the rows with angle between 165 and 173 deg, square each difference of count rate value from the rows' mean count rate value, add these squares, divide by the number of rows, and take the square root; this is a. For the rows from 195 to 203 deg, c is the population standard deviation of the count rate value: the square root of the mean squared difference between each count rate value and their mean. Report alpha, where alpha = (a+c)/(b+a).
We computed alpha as 0.8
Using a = 0.022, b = 0.027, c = 0.019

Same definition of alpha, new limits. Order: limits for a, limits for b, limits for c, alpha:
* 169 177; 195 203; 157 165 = 0.8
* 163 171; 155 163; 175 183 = 1.5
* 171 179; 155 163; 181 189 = 1.4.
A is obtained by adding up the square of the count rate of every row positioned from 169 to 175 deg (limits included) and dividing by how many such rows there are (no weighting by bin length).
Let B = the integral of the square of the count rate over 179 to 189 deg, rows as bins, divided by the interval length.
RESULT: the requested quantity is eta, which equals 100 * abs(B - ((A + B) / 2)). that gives 11.3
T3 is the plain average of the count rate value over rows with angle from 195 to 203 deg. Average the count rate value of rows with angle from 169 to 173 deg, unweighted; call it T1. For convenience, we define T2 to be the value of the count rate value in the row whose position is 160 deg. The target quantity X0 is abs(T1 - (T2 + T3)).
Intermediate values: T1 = 1.61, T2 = 1.53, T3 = 1.56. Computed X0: 1.48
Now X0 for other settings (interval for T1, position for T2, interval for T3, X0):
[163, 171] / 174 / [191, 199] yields 1.73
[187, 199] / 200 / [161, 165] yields 1.50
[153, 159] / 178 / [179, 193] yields 1.70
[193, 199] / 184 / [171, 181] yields 1.61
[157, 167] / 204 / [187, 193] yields 1.60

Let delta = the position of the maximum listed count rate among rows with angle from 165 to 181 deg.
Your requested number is 174 deg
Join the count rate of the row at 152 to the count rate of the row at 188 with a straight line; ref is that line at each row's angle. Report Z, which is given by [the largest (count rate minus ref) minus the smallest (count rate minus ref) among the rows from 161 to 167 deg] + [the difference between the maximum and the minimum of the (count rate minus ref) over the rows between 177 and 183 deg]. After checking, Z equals 0.12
